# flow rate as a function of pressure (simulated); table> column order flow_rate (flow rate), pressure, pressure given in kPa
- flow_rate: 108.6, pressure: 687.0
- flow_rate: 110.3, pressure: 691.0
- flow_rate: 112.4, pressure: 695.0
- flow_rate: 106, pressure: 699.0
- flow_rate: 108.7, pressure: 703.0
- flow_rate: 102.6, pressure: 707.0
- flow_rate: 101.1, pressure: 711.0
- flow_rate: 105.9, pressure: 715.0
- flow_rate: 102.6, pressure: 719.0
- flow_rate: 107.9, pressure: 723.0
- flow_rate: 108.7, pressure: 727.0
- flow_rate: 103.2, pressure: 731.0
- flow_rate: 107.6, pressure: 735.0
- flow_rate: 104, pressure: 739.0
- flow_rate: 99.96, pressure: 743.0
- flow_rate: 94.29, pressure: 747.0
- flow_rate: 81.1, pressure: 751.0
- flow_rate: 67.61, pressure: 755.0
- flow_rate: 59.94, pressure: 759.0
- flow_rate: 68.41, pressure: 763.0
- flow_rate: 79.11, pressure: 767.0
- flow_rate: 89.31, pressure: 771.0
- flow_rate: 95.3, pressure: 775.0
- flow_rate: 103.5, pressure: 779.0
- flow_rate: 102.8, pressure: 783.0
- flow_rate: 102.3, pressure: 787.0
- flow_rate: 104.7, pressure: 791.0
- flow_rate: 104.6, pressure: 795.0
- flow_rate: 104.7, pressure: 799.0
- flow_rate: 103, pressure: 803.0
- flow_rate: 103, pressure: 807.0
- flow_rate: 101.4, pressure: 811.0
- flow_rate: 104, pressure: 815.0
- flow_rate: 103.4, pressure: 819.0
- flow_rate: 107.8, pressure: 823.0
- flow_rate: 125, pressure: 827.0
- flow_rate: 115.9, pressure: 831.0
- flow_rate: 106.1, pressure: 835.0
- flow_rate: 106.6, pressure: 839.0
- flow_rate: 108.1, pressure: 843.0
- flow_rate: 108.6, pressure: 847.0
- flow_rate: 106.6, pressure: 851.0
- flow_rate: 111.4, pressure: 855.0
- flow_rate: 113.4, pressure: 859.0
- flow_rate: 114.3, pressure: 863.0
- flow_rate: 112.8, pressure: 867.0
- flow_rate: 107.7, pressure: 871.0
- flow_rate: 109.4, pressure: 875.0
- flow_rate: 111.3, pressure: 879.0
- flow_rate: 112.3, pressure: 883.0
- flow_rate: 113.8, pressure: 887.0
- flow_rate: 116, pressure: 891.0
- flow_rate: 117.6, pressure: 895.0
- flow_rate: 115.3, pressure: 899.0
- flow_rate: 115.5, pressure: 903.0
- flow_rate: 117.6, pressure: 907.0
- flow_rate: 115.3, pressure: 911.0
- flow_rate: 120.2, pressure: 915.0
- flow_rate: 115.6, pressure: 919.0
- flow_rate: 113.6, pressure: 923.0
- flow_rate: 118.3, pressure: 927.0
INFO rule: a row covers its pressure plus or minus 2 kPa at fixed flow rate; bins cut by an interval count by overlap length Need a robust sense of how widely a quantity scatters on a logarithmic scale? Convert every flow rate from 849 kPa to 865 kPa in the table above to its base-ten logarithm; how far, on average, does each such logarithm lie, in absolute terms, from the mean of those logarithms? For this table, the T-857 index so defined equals 0.010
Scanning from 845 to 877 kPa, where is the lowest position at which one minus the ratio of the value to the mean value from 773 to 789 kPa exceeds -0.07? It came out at 851.0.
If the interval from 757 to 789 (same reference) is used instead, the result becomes 759.0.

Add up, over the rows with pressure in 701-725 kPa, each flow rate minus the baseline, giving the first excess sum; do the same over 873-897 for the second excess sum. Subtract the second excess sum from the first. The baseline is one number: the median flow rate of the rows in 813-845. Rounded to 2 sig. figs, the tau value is -52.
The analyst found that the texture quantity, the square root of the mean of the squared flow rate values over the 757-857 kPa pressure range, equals 101.9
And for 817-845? 110.6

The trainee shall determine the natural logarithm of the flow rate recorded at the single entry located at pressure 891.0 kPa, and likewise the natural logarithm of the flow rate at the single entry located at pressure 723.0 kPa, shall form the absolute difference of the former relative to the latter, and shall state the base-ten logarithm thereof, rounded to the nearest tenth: -1.1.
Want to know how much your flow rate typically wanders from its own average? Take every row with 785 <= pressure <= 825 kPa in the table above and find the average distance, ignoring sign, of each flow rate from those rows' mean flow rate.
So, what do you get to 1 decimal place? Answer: 1.3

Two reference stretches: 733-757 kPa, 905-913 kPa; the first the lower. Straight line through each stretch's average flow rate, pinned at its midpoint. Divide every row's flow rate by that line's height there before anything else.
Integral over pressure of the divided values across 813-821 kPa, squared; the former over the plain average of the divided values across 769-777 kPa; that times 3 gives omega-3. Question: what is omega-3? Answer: 204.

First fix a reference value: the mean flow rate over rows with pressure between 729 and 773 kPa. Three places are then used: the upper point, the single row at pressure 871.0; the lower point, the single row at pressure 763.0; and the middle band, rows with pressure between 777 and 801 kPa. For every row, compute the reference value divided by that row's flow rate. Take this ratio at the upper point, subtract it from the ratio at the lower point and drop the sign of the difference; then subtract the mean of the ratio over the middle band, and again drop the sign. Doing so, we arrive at 0.37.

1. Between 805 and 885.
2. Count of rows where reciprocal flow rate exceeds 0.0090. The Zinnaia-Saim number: 12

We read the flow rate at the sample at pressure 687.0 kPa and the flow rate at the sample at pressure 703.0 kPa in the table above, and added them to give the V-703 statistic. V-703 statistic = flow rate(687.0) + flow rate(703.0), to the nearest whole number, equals 217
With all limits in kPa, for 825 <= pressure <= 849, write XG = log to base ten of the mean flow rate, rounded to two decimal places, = 2.05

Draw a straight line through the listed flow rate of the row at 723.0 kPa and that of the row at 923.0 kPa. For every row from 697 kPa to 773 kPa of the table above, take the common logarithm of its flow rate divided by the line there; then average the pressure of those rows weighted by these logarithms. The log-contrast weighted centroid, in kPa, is 755.3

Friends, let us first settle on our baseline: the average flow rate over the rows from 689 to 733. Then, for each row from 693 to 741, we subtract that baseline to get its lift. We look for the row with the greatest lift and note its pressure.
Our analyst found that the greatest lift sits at 695.0 kPa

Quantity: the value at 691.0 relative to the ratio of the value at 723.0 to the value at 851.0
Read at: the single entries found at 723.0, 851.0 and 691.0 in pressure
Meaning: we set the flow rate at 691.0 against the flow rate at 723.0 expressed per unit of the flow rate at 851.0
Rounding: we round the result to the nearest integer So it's 109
